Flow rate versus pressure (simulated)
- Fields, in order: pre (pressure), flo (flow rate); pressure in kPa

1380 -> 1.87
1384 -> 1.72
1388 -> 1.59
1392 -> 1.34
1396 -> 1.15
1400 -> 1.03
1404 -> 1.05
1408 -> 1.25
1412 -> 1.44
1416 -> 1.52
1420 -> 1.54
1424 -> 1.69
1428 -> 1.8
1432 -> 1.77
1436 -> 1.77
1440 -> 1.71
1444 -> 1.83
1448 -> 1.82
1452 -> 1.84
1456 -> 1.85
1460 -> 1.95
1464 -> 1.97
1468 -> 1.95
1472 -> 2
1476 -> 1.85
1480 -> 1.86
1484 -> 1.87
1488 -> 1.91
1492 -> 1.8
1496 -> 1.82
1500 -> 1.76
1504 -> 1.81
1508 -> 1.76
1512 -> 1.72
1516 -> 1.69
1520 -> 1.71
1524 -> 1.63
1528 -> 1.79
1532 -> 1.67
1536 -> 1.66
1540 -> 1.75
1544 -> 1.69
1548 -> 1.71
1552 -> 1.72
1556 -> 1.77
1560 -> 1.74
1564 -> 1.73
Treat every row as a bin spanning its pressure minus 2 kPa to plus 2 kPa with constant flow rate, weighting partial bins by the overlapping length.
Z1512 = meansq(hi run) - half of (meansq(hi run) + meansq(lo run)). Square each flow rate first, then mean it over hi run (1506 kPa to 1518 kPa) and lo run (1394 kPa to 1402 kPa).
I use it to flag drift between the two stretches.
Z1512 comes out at 0.89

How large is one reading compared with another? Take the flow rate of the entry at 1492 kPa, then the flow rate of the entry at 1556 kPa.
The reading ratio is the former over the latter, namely 1.02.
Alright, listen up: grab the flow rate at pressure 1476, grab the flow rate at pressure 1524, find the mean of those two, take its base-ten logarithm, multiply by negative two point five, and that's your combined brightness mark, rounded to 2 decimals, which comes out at -0.60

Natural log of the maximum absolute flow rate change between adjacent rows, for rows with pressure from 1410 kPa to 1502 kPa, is -1.90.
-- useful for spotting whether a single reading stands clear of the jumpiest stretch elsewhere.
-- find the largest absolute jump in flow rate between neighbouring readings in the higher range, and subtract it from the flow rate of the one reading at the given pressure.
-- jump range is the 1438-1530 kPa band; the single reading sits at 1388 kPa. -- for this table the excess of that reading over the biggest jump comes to 1.4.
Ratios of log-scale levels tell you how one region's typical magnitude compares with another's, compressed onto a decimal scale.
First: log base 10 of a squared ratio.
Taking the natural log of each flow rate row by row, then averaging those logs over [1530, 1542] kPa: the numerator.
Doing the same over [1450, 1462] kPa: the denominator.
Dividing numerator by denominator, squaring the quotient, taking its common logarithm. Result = -0.16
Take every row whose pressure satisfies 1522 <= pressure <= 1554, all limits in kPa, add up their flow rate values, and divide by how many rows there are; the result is 1.70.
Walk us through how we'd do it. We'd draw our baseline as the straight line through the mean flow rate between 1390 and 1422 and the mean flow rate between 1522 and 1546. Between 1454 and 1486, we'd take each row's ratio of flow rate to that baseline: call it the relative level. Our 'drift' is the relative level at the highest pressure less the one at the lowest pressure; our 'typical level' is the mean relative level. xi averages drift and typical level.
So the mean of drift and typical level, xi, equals 0.61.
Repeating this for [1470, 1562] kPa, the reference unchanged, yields 0.36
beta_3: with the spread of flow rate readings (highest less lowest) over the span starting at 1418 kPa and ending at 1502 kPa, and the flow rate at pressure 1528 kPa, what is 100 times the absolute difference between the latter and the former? 133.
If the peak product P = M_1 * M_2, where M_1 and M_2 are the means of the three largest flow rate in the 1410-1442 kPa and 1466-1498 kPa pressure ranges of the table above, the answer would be 3.5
